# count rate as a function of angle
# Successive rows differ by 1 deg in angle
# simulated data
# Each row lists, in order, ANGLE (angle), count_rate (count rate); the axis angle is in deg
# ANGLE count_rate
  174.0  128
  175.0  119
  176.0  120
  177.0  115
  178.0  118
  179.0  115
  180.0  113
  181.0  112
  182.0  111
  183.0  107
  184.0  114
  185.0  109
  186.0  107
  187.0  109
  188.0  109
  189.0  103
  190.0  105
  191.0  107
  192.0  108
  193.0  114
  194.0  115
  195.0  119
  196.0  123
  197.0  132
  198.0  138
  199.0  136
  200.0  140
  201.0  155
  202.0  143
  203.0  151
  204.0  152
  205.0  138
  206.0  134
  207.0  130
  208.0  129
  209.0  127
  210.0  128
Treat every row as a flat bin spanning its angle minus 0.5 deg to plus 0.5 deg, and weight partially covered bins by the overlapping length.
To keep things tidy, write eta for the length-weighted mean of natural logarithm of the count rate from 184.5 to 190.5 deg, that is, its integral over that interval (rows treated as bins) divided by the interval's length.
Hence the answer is 4.67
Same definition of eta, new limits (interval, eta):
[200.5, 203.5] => 5.01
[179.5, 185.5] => 4.71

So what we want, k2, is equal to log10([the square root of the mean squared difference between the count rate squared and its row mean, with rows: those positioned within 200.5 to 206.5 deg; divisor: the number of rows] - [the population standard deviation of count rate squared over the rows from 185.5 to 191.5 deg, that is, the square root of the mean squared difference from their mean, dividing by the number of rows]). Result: 3.3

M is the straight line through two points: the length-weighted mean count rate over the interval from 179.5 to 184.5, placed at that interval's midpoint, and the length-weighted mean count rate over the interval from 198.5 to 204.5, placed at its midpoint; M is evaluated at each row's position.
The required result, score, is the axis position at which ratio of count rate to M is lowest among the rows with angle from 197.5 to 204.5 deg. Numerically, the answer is 199.0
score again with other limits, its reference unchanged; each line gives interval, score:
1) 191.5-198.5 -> 192.0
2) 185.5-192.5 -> 189.0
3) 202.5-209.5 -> 209.0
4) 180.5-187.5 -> 186.0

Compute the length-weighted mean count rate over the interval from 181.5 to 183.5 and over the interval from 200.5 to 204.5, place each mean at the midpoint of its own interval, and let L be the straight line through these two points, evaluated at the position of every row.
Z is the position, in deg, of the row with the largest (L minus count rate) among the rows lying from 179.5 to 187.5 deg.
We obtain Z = 187.0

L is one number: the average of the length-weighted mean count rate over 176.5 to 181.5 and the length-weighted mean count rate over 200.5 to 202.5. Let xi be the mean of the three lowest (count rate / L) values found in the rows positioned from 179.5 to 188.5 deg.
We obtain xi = 0.82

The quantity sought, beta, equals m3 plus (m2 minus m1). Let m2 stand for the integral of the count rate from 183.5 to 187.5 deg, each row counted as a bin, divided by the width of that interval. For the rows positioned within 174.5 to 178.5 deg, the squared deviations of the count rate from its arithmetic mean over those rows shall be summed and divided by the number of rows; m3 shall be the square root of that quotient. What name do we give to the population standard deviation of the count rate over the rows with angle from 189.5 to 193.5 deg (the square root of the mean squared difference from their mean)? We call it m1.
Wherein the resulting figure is 108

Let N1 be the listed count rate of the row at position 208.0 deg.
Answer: 129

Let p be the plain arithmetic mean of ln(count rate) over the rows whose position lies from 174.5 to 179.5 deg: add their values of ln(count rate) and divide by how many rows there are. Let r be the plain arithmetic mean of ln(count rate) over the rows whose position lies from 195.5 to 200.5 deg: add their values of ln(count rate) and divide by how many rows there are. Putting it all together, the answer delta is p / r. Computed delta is 0.97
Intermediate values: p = 4.77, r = 4.90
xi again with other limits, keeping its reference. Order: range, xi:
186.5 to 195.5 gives 0.80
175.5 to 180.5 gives 0.87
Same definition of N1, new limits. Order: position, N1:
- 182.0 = 111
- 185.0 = 109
